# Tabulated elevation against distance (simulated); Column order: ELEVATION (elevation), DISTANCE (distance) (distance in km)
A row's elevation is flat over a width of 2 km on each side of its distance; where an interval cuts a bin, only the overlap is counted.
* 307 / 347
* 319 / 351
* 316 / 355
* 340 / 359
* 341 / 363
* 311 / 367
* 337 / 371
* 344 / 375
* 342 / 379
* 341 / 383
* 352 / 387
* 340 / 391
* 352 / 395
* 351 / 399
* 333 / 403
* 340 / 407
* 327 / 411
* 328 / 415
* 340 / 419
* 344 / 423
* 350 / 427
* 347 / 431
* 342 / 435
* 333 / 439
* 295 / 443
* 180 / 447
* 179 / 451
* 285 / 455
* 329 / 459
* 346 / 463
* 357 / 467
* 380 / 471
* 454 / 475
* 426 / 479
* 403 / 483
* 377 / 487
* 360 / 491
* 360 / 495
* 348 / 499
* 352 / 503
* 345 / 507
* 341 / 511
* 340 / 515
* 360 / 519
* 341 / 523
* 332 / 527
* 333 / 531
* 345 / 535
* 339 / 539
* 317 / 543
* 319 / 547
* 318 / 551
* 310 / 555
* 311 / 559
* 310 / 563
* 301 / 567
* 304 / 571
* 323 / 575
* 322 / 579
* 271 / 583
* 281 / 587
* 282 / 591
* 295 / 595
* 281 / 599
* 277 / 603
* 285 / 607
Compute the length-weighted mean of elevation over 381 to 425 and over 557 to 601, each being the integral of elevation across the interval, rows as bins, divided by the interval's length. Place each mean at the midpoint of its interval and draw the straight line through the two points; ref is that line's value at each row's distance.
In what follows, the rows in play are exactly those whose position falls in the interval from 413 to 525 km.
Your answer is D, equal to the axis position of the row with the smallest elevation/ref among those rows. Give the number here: 451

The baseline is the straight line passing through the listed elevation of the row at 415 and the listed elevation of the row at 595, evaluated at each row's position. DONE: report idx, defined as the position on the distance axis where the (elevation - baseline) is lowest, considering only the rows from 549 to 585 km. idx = 583 km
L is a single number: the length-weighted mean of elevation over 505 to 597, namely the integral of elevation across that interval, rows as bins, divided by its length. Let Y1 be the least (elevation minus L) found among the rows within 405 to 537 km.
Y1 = -140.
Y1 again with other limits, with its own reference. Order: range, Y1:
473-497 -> 41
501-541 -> 13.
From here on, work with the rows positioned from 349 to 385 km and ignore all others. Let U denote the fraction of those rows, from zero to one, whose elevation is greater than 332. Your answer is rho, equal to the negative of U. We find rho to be -0.67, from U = 0.7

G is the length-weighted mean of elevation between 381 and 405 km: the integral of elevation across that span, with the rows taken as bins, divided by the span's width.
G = 345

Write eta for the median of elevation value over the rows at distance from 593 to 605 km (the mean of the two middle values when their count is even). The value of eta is 281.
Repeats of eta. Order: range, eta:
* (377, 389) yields 342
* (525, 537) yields 333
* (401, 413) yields 333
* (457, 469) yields 346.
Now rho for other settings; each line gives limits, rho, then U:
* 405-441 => -0.78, 0.8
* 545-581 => 0.00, 0.0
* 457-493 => -0.89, 0.9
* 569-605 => 0.00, 0.0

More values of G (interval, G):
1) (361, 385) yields 336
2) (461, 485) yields 394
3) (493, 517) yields 348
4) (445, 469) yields 279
